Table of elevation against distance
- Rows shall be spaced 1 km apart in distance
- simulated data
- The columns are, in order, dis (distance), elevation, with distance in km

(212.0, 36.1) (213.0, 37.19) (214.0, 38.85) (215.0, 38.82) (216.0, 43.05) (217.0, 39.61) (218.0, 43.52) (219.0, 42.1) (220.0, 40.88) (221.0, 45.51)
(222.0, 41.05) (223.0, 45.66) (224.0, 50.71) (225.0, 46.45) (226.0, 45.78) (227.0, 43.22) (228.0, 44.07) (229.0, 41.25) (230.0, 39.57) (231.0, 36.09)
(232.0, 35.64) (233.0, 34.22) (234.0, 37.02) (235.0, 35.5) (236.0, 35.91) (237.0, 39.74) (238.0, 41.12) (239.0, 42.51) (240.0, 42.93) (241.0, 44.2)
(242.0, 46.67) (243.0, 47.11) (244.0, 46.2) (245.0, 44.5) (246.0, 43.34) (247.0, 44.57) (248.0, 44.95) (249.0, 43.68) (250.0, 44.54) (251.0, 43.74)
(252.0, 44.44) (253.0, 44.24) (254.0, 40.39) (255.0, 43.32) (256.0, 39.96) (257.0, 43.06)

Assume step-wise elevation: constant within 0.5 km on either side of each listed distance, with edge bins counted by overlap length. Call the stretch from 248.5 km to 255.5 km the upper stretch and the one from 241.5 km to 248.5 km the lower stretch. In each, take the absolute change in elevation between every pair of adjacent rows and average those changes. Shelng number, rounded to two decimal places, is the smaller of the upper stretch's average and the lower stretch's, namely 0.97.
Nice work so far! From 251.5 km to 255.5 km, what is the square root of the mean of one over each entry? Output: 0.1524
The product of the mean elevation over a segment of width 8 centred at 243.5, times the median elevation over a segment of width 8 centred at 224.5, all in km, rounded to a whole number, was 2049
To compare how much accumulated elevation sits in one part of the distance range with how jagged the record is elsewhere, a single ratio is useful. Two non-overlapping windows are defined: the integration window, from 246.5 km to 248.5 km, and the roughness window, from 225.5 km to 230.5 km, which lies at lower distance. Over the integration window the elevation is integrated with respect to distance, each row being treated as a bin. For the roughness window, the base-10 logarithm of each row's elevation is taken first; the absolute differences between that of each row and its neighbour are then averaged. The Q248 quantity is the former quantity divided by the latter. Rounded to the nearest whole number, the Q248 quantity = 4463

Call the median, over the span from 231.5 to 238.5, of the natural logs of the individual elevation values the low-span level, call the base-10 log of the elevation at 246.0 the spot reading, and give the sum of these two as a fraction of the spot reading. 3.188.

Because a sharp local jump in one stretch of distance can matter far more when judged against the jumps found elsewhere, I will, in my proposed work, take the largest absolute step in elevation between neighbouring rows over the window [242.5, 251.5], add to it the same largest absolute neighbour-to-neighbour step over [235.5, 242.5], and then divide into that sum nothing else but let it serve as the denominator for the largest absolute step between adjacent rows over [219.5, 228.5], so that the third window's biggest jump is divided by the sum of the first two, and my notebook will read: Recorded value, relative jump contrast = 0.91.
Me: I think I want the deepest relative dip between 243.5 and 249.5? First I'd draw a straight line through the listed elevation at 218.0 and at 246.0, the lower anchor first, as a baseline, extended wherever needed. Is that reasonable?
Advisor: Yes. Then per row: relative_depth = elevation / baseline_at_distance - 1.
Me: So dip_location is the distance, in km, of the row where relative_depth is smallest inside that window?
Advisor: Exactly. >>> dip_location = 246.0 km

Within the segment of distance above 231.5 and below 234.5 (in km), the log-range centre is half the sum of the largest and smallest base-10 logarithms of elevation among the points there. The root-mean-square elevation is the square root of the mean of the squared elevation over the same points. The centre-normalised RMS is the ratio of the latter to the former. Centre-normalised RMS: 23.0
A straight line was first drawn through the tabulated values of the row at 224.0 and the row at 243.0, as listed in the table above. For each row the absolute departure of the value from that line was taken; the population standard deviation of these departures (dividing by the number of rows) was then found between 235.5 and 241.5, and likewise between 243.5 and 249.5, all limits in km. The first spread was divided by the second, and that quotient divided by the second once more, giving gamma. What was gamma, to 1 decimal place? 4.7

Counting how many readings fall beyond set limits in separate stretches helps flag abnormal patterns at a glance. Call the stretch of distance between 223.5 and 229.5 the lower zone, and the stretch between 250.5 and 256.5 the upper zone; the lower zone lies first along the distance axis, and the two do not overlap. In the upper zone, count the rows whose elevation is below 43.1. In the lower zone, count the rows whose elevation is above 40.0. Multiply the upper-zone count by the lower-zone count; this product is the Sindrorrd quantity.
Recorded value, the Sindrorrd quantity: 12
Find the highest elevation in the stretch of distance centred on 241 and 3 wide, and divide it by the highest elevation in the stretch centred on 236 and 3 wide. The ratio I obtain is 1.17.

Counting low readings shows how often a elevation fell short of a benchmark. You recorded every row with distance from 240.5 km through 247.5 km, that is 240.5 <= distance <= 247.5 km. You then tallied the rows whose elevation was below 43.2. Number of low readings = 0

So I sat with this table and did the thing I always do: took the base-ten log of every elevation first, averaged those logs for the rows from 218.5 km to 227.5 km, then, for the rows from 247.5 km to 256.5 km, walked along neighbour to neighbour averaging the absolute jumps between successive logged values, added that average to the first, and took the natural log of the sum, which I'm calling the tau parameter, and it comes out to 0.511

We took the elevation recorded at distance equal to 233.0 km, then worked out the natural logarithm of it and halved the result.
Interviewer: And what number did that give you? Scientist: 1.77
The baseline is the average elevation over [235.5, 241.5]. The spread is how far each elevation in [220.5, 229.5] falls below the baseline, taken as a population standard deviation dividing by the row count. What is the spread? 2.8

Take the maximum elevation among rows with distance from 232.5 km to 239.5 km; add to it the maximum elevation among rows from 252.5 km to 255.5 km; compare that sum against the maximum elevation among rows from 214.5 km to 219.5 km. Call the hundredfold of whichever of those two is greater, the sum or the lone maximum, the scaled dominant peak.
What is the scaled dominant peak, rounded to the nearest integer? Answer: 8675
